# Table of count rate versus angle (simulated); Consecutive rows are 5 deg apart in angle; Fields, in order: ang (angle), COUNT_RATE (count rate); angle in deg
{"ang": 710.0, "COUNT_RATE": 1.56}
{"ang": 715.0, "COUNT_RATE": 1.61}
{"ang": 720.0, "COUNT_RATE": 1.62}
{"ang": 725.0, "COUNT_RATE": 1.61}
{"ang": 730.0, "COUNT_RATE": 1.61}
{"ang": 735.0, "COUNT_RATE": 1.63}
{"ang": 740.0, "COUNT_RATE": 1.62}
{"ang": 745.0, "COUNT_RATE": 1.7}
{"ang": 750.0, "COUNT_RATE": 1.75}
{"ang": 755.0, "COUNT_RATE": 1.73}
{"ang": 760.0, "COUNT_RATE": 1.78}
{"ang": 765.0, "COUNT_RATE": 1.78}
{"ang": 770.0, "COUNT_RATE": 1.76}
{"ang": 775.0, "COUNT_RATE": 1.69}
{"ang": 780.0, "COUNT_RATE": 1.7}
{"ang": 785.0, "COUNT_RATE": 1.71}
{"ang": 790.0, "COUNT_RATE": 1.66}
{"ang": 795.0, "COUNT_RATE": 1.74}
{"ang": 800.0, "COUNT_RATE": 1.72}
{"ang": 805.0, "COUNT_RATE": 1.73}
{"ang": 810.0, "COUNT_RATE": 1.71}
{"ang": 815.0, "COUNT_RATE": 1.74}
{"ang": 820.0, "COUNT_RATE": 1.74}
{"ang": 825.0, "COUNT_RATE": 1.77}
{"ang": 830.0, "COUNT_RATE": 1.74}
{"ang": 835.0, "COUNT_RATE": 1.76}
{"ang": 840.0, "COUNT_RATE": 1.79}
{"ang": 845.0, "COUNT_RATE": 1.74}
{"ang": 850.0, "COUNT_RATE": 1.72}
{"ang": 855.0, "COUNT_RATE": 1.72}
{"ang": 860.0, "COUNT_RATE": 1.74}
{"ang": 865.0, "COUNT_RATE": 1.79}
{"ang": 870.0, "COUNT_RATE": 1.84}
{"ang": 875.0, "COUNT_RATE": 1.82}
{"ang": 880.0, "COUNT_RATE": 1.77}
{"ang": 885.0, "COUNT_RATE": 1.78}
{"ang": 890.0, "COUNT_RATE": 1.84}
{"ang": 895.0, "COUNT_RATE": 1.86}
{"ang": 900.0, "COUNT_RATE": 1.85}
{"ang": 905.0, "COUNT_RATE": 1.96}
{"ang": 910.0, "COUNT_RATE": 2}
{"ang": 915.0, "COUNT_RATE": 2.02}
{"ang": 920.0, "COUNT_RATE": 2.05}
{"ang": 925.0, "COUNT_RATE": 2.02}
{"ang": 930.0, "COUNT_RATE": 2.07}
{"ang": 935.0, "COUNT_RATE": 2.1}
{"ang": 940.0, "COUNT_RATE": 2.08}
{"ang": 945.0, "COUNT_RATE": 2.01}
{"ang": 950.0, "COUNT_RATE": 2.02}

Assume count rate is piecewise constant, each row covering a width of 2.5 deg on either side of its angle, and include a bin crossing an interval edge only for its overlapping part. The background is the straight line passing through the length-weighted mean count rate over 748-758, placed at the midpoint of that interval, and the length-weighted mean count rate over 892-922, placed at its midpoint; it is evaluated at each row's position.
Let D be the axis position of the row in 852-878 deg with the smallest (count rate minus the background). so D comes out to 855.0 deg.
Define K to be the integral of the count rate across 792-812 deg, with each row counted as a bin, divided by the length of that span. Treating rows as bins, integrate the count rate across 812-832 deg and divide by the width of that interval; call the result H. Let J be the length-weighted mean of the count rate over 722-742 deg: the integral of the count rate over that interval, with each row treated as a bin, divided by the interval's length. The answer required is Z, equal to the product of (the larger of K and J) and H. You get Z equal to 3.0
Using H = 1.75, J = 1.62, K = 1.72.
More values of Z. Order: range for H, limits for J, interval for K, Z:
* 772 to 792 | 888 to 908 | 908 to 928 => 3.4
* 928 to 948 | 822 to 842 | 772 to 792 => 3.6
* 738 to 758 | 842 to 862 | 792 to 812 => 3.0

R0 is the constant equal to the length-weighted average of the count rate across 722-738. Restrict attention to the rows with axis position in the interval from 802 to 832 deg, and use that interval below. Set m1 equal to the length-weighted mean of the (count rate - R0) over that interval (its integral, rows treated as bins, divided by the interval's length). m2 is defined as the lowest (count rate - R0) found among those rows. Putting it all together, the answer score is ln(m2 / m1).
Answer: -0.26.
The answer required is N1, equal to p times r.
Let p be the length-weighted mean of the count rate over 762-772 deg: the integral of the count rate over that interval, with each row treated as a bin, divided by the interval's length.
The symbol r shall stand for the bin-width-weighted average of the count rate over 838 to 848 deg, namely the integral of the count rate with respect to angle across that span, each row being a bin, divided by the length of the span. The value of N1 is 3.12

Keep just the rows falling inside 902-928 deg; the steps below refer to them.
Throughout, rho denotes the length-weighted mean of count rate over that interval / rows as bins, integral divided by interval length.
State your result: 2.01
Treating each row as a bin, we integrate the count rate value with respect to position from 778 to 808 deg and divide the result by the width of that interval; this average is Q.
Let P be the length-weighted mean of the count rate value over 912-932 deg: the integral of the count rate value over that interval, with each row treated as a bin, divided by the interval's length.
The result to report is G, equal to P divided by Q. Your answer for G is 1.19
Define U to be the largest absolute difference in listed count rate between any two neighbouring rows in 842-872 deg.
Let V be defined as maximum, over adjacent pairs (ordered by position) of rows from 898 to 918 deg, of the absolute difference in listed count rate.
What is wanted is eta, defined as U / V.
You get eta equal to 0.5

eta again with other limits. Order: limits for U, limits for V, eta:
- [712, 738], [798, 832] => 0.7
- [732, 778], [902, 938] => 1.6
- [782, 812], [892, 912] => 0.7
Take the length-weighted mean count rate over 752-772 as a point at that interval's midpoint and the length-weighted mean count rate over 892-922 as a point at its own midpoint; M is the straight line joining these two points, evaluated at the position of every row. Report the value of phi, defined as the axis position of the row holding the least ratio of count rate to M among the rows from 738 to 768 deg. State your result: 740.0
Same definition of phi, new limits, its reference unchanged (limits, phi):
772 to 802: 790.0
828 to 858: 855.0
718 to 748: 740.0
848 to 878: 855.0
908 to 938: 925.0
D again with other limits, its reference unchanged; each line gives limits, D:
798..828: 810.0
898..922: 900.0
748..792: 790.0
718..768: 740.0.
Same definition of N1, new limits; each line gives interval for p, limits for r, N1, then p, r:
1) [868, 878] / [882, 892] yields 3.30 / 1.8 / 1.81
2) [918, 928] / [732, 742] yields 3.31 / 2.0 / 1.62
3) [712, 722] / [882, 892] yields 2.91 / 1.6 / 1.81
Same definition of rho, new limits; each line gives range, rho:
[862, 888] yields 1.80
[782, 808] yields 1.71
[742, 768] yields 1.75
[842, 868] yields 1.74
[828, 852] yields 1.75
